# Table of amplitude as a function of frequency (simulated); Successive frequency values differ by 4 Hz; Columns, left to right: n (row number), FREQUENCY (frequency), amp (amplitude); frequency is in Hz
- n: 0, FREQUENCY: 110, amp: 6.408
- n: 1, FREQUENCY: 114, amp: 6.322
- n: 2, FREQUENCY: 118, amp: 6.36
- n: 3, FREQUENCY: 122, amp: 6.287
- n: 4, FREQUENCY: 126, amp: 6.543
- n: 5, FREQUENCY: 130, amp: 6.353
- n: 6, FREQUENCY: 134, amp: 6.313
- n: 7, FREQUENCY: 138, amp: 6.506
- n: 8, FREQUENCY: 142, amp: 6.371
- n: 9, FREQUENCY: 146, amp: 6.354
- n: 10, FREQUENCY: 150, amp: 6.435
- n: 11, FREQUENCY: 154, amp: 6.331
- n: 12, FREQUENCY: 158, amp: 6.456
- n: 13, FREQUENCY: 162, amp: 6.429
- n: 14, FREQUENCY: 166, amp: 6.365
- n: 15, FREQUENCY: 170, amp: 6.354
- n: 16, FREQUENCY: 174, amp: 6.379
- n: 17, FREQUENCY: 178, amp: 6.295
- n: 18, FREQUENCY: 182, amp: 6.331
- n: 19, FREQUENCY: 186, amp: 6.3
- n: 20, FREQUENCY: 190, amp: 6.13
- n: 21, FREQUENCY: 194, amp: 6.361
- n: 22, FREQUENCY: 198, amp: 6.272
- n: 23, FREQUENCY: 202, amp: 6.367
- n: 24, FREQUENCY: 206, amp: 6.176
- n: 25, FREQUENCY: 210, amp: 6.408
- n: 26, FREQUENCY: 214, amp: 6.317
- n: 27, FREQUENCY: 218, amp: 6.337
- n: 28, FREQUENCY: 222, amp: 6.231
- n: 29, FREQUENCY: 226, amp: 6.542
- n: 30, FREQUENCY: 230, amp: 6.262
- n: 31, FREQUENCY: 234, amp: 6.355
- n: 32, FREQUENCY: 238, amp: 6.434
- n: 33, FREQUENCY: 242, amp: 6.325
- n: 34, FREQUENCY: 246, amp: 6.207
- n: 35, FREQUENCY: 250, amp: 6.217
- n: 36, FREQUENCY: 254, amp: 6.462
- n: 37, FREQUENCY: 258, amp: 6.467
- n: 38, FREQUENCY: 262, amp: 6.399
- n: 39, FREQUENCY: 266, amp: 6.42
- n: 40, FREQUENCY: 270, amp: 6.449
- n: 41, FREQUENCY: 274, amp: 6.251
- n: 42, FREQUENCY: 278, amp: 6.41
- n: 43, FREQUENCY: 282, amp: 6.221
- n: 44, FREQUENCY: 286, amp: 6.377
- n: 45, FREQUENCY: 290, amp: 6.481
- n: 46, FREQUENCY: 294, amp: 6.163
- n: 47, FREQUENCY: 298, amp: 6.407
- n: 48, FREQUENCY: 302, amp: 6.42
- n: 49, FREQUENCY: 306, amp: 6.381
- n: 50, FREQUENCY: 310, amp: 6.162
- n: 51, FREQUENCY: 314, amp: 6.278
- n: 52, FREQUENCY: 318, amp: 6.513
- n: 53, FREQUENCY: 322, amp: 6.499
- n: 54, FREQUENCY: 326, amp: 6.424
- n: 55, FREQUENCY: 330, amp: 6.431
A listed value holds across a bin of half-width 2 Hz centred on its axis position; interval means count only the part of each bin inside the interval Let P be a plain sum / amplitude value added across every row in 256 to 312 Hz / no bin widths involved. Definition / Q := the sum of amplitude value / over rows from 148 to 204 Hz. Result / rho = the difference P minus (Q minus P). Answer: 89.2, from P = 89.01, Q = 88.8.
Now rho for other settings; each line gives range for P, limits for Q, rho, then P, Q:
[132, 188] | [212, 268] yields 89.5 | 89.22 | 89.0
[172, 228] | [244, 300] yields 88.0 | 88.45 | 88.9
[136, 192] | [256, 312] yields 89.1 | 89.04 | 89.0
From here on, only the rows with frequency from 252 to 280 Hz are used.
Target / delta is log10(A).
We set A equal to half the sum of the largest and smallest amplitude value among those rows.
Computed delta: 0.803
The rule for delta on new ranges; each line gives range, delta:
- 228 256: 0.802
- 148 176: 0.806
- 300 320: 0.802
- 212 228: 0.805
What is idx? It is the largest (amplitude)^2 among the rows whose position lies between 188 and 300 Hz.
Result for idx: 42.8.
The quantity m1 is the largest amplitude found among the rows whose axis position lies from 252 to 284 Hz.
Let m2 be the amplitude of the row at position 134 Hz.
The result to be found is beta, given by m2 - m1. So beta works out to -0.15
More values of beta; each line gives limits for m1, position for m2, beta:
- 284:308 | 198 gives -0.21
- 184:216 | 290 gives 0.07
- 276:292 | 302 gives -0.06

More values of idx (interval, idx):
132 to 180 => 42.3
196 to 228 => 42.8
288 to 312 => 42.0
